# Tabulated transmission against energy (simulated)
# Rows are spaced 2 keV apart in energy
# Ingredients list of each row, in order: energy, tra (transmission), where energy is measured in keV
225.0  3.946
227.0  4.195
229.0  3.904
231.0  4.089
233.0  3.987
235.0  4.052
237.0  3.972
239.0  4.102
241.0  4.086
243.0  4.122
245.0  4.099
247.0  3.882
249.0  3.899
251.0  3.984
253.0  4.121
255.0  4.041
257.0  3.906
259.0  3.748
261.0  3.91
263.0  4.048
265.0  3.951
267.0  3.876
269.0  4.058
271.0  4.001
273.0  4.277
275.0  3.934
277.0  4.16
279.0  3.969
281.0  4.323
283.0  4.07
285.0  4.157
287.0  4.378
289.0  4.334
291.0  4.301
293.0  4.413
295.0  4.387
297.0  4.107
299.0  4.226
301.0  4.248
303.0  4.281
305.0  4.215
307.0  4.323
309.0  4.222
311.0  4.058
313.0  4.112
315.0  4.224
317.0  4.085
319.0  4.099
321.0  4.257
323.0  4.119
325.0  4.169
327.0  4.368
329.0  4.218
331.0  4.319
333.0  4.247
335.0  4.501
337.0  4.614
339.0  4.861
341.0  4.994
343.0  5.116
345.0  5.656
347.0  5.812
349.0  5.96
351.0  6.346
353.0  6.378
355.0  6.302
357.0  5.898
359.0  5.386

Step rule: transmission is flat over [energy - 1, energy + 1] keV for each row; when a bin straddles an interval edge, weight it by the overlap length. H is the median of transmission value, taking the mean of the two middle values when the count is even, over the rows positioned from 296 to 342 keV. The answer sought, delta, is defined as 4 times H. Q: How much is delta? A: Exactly 16.9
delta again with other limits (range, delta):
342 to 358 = 23.7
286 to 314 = 17.1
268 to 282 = 16.2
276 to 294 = 17.2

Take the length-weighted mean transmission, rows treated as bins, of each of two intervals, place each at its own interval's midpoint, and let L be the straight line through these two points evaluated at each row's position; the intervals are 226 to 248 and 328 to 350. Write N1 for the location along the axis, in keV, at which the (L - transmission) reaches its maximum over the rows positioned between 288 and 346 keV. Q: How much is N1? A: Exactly 323.0 keV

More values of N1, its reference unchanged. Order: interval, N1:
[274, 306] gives 297.0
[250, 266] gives 259.0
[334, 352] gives 335.0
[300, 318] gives 317.0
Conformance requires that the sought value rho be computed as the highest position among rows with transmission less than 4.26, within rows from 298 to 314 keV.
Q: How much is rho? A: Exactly 313.0 keV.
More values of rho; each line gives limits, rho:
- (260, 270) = 269.0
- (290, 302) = 301.0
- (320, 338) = 333.0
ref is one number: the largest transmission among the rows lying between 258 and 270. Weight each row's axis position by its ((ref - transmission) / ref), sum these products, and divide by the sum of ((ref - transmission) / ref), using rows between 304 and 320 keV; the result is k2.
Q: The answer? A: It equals 309.8 keV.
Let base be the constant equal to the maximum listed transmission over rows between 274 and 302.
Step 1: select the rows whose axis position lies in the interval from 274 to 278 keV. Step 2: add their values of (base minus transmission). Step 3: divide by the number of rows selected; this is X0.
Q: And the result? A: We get 0.37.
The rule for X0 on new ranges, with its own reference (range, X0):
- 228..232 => 0.42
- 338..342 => -0.51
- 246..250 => 0.52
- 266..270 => 0.45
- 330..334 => 0.13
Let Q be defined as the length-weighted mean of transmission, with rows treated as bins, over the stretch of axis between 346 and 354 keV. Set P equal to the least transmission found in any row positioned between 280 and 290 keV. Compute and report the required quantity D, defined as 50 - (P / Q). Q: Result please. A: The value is 49.3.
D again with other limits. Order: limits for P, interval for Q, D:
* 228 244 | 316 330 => 49.1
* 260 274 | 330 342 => 49.2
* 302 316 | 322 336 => 49.1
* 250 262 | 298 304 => 49.1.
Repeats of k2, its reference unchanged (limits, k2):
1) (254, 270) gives 261.2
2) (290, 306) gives 297.1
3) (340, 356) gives 349.3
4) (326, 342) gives 336.4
